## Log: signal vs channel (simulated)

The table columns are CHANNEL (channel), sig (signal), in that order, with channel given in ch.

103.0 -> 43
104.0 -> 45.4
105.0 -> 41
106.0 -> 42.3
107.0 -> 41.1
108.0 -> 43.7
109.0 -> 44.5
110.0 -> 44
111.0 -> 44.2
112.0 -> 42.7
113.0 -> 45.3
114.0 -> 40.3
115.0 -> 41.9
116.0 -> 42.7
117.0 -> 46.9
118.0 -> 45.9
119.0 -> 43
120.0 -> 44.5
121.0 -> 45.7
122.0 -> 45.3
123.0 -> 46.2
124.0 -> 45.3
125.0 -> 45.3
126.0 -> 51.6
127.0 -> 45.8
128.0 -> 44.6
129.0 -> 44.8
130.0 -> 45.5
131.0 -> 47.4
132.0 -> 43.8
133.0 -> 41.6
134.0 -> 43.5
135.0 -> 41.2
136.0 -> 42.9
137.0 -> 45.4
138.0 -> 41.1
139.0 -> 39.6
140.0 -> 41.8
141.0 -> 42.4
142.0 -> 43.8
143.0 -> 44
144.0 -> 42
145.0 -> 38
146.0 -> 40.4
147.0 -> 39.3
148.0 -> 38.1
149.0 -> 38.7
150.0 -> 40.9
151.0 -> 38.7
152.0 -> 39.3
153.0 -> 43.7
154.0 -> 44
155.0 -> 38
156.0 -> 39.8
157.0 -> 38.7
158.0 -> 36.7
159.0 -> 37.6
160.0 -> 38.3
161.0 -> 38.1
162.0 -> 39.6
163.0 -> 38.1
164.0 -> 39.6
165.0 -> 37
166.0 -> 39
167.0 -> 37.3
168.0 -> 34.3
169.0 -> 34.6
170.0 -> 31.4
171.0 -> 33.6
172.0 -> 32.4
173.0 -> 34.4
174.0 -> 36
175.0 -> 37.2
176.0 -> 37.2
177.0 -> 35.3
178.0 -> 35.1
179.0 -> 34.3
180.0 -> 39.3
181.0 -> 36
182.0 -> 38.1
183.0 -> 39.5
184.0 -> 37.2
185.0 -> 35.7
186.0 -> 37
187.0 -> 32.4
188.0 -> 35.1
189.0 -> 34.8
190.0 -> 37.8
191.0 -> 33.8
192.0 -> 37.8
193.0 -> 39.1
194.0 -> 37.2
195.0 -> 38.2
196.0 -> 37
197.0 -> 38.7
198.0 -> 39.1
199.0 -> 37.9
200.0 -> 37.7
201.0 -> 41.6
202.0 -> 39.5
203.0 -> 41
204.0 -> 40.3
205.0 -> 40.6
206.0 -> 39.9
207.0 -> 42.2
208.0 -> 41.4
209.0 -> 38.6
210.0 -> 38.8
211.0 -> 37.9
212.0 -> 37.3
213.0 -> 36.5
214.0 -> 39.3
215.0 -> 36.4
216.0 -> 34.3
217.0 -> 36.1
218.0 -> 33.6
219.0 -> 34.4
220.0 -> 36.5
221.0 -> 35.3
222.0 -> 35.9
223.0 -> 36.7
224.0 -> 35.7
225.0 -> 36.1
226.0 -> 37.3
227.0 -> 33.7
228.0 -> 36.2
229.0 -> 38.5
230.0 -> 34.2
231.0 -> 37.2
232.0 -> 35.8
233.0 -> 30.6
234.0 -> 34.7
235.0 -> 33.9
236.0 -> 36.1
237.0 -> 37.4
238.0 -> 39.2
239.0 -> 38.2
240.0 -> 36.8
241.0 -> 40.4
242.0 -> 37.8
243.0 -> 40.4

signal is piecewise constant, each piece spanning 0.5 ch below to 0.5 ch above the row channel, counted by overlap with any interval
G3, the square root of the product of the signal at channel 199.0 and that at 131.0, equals 42.4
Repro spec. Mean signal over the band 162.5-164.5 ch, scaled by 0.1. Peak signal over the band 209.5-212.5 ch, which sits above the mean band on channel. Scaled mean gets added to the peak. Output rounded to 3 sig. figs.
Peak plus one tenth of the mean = 42.7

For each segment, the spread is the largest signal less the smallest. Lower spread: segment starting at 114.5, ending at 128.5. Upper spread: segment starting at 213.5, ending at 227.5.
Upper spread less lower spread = -4.0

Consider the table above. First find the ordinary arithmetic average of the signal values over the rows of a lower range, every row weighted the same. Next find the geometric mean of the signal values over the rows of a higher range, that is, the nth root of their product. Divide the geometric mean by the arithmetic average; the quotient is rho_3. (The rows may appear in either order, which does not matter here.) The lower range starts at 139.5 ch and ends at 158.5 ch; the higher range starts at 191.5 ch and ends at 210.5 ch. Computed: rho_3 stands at 0.971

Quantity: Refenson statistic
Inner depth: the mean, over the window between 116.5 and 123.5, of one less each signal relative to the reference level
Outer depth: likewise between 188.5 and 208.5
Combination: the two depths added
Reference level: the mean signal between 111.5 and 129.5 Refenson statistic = 0.13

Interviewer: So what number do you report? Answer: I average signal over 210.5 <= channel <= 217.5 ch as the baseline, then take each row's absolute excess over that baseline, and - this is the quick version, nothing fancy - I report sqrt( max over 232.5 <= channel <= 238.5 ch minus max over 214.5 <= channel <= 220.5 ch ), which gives 1.7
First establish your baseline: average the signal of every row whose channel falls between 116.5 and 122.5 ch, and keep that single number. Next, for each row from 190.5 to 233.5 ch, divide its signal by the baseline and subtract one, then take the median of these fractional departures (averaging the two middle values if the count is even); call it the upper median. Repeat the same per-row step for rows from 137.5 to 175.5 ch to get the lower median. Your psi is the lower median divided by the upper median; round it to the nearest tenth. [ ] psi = 0.8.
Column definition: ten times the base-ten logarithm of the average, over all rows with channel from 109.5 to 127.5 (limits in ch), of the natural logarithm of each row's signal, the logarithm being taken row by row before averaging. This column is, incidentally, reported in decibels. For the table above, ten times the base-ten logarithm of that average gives 5.80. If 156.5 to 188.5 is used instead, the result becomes 5.56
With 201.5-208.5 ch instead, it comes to 5.69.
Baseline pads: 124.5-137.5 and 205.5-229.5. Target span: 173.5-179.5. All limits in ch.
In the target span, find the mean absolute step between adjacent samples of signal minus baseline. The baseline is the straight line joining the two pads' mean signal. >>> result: 0.80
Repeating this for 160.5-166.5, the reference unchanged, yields 1.84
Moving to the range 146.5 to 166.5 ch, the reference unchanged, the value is 1.77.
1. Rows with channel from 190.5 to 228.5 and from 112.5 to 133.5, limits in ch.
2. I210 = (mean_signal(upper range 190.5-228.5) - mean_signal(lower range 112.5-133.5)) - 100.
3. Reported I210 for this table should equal -107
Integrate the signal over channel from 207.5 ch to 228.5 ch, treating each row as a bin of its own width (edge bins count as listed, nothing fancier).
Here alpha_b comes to 768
